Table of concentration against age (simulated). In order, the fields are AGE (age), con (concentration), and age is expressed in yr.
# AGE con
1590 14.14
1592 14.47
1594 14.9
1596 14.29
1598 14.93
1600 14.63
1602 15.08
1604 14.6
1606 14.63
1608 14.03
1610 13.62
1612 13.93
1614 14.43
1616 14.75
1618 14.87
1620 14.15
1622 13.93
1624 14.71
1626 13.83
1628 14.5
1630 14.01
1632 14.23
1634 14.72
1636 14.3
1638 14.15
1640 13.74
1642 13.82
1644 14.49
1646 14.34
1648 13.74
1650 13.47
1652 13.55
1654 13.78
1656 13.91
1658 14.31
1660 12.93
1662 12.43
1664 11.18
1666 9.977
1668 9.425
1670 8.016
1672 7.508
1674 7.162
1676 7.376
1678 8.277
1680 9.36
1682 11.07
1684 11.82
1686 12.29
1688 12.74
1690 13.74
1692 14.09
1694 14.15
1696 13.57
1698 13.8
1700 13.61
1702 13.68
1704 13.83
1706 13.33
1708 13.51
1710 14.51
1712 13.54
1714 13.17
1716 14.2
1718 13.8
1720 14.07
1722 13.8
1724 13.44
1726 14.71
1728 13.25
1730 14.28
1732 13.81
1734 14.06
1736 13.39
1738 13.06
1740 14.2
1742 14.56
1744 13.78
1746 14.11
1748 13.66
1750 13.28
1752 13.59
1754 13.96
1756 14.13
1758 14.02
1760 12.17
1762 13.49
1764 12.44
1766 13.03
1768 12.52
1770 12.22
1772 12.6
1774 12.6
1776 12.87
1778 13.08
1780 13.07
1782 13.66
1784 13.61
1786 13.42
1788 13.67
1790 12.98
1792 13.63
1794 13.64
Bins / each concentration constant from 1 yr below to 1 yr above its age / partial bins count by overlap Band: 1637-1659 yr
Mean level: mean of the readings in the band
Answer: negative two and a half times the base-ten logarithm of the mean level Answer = -2.860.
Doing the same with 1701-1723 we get -2.847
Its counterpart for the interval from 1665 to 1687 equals -2.421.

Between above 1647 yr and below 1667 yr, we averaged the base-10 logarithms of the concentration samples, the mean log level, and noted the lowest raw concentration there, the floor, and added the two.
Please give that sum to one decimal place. 11.1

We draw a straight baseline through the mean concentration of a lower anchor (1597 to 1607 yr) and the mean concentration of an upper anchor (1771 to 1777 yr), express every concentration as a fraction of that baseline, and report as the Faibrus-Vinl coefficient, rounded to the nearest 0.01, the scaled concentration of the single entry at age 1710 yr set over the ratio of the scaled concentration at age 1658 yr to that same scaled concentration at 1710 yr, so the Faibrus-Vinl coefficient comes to 1.14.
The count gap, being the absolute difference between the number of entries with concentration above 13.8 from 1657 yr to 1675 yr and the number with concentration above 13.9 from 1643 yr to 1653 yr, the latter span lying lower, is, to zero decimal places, 1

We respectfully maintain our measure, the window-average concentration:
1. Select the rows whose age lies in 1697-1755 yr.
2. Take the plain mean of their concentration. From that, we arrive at 13.8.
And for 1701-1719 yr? 13.7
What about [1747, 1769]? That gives 13.3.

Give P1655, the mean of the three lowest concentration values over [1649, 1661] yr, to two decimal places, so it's 13.32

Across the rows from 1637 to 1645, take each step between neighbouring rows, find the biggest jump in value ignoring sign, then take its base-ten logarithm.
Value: -0.17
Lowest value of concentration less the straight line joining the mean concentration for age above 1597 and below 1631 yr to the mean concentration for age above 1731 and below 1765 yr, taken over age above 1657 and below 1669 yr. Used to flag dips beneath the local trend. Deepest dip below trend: -4.66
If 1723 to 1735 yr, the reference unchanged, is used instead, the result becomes -0.49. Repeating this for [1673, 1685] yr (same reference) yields -6.89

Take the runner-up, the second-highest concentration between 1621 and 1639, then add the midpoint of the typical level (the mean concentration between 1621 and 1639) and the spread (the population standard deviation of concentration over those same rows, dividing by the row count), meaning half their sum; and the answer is 22.0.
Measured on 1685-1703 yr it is 21.1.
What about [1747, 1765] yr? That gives 21.1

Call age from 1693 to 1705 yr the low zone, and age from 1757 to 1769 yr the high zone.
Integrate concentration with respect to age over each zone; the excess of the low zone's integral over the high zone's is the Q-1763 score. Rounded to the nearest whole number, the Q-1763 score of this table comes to 10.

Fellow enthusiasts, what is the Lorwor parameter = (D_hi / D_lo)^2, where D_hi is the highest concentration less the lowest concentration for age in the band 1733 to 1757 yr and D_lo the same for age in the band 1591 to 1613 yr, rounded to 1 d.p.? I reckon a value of 1.1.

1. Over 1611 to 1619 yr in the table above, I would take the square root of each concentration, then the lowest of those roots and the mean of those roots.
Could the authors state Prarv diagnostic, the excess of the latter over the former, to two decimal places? 0.07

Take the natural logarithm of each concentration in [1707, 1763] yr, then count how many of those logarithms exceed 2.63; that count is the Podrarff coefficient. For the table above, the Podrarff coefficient 12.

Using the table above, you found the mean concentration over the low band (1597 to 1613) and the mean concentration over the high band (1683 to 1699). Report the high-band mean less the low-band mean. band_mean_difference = -1.2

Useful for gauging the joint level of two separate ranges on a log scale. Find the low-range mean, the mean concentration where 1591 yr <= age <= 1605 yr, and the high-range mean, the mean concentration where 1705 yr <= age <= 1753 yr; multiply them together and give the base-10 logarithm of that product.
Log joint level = 2.31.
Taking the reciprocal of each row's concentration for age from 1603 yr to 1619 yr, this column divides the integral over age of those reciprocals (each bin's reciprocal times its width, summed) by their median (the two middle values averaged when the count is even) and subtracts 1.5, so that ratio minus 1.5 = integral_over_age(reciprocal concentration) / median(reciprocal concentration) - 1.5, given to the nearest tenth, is 14.7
